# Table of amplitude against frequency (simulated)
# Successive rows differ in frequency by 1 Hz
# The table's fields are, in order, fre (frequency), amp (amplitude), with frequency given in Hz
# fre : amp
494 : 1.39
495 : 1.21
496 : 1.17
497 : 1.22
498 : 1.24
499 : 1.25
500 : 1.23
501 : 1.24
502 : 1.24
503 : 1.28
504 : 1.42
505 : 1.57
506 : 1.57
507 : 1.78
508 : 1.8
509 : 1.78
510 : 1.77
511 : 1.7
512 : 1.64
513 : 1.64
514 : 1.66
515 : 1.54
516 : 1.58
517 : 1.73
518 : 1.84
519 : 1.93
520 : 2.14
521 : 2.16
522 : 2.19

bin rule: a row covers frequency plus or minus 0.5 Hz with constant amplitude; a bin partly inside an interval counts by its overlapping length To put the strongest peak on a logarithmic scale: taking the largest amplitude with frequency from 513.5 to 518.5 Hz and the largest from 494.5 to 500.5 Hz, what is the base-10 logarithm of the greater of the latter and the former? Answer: 0.265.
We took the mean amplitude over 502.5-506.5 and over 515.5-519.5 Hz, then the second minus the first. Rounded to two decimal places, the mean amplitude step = 0.31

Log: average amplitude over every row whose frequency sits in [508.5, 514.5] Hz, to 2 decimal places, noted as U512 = 1.70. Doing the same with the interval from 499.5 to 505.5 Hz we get 1.33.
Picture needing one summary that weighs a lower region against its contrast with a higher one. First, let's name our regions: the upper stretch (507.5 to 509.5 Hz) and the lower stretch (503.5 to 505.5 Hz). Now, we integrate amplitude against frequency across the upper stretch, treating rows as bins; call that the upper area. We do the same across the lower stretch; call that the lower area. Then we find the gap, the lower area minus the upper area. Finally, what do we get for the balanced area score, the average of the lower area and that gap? 1.2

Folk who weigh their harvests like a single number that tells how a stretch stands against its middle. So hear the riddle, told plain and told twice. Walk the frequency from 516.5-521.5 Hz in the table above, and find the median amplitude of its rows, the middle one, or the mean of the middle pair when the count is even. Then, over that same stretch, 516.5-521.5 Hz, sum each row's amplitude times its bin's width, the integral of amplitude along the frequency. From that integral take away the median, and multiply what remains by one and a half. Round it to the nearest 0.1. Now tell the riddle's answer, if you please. 11.8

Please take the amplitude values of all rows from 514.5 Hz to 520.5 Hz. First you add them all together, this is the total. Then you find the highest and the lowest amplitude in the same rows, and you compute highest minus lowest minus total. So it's -10.2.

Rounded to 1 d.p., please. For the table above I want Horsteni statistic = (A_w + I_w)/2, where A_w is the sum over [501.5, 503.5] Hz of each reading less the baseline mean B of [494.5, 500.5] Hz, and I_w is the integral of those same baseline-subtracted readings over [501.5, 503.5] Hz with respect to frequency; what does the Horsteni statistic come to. 0.1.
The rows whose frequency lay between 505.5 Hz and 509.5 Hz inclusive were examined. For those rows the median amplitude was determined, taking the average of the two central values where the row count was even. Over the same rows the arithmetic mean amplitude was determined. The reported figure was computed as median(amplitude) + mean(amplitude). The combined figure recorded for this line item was 3.5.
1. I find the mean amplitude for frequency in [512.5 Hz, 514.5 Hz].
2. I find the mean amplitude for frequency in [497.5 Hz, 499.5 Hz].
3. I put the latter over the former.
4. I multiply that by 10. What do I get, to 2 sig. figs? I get 7.5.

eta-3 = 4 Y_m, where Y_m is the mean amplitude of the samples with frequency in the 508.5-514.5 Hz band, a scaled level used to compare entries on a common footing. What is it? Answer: 6.8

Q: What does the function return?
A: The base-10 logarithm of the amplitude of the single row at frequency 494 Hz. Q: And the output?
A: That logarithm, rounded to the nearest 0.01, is 0.14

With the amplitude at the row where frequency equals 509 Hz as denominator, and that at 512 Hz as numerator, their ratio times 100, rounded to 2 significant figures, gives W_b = 92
